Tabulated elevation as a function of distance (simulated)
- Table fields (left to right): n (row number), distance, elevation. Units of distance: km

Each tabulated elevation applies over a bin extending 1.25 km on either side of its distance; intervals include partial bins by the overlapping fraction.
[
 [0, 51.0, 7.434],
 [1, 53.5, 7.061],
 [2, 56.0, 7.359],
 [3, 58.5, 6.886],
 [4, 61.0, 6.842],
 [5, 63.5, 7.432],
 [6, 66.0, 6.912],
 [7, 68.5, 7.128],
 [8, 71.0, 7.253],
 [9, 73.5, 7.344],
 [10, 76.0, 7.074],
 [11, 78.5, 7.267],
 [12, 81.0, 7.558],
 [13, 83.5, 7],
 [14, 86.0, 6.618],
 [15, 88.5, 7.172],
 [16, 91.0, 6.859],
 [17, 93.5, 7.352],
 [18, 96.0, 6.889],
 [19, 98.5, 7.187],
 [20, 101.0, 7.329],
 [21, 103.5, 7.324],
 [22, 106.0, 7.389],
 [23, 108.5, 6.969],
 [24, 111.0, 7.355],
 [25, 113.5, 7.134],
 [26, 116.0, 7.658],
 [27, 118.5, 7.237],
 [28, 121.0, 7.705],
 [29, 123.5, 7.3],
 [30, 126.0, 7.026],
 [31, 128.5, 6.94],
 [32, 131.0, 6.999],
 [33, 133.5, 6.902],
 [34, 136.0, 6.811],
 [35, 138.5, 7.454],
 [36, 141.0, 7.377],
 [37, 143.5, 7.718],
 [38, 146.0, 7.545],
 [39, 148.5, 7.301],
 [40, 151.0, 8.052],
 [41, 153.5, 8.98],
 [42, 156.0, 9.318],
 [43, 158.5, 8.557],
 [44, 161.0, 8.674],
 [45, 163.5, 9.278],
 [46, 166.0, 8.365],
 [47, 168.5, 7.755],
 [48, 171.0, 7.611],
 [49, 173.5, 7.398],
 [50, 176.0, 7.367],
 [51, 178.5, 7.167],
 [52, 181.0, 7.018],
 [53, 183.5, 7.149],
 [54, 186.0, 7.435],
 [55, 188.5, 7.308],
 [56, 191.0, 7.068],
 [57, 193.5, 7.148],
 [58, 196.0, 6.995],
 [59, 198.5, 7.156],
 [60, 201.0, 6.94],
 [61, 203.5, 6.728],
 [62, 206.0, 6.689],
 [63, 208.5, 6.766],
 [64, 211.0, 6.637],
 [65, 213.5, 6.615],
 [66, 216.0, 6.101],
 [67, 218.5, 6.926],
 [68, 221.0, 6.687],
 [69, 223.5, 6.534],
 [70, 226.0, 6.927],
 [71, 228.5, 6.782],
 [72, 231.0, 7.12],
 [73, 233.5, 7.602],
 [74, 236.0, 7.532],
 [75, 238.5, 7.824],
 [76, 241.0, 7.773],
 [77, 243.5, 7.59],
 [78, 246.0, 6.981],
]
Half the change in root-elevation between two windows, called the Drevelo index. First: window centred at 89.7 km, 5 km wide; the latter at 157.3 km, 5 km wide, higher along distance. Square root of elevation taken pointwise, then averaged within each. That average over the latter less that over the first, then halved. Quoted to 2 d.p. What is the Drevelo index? 0.17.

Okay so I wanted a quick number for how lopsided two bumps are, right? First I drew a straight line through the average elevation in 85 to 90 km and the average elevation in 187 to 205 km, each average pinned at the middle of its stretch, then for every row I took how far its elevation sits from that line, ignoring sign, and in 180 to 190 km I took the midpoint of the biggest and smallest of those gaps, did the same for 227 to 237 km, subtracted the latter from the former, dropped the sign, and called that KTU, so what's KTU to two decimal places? 0.06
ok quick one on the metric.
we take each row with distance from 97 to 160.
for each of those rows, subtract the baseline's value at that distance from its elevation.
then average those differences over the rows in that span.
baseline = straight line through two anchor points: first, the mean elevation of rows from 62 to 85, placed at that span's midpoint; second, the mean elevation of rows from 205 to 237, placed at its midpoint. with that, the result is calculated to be 0.4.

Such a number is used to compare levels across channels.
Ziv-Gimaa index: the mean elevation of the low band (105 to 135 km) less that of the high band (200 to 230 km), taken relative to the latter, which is 0.08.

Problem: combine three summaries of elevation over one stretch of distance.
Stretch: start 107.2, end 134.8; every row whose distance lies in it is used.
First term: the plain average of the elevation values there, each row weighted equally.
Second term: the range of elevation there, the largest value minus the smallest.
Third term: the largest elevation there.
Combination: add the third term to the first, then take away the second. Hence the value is 14.1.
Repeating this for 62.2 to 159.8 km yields 14.0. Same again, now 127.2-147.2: 14.0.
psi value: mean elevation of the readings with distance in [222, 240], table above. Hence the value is 7.19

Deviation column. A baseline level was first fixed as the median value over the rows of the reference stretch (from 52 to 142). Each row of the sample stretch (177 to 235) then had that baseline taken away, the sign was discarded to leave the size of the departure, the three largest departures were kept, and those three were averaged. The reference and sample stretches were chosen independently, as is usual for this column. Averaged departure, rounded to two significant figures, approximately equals 0.76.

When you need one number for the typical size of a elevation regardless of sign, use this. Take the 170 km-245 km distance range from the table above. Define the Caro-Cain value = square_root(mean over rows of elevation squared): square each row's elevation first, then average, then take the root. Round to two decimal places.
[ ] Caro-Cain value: 7.10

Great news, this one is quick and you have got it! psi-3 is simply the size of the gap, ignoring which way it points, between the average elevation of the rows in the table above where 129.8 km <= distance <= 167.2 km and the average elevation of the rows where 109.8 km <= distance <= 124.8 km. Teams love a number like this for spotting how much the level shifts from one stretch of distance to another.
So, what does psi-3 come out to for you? 0.6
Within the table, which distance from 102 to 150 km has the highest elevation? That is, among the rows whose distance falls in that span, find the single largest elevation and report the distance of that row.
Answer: 143.5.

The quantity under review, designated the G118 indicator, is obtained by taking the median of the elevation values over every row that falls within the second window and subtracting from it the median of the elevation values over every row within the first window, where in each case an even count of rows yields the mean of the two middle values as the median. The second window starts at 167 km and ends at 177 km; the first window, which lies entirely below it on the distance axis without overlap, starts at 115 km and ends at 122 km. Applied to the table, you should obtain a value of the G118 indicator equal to -0.2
